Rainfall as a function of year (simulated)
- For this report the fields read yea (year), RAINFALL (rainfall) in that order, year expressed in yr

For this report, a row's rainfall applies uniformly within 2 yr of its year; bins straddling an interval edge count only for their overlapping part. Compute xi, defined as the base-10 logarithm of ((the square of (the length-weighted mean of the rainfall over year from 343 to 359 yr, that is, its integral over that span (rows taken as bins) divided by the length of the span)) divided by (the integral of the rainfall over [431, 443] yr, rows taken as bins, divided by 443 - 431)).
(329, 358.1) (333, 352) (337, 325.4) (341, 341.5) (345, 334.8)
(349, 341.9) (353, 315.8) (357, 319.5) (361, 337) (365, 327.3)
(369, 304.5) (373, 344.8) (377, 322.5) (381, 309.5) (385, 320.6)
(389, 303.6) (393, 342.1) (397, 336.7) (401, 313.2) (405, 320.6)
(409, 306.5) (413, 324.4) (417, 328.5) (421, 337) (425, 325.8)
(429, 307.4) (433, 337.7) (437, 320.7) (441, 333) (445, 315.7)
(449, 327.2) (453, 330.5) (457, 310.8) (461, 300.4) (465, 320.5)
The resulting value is 2.51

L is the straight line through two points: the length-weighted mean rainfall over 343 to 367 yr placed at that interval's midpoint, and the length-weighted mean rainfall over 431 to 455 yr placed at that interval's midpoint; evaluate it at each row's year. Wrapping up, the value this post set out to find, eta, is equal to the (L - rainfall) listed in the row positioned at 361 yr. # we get -8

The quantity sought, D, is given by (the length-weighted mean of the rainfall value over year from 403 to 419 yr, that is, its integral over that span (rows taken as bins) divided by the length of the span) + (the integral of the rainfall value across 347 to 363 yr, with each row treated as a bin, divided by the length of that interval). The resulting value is 649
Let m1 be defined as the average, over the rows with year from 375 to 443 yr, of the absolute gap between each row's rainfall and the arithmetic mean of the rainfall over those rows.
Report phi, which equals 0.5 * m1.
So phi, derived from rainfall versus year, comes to 4.81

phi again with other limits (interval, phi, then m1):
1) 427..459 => 4.61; 9.2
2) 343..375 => 5.71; 11.4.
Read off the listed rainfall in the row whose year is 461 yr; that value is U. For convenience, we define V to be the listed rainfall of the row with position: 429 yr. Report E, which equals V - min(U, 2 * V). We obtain 7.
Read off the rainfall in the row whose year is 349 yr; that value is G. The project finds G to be 341.9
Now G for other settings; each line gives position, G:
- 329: 358.1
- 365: 327.3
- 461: 300.4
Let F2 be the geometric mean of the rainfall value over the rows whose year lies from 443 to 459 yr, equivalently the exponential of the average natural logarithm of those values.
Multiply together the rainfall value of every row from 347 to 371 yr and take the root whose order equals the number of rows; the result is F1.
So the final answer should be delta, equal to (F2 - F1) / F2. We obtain -0.010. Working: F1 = 324.1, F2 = 321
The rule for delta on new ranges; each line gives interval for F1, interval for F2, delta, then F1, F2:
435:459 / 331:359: 0.030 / 322.9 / 333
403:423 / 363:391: -0.014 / 323.2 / 319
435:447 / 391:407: 0.015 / 323.1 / 328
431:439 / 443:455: -0.014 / 329.1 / 324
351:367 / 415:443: 0.007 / 324.8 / 327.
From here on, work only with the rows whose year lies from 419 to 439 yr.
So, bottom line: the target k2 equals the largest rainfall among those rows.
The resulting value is 337.7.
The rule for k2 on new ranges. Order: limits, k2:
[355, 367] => 337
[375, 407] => 342.1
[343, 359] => 341.9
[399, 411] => 320.6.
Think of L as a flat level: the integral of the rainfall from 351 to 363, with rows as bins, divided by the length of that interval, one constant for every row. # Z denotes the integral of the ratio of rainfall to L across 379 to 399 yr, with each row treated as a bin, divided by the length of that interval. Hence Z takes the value 0.995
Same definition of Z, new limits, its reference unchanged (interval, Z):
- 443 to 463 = 0.978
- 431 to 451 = 1.009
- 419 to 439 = 1.005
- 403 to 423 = 0.998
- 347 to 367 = 1.013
